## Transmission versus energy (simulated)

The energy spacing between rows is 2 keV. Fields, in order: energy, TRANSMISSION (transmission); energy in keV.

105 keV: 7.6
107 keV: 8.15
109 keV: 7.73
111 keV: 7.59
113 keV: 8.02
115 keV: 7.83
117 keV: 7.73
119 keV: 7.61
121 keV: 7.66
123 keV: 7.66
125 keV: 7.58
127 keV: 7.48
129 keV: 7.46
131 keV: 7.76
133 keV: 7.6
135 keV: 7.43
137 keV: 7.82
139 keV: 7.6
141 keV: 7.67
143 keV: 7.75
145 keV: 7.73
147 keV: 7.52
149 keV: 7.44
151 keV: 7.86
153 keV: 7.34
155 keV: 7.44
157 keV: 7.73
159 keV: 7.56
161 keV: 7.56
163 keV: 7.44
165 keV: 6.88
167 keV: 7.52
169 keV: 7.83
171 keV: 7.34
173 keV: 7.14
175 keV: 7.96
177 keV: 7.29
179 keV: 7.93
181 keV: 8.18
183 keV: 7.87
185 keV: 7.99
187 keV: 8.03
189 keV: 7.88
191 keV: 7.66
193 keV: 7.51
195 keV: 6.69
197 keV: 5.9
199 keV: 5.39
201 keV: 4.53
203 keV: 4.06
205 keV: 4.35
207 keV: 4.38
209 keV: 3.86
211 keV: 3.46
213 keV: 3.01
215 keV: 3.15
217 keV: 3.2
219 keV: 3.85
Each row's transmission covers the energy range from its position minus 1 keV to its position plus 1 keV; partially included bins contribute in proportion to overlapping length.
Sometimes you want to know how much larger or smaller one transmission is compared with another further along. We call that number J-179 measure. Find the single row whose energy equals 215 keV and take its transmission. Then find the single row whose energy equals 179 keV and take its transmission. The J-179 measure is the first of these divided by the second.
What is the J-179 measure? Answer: 0.4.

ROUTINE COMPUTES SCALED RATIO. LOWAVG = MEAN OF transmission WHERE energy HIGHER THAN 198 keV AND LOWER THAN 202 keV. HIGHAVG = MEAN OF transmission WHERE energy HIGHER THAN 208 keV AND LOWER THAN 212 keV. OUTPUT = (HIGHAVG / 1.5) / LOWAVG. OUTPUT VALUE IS 0.49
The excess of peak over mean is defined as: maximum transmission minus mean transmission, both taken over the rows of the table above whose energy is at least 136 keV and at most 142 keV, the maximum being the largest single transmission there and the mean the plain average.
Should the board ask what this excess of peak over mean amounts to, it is 0.12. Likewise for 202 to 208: 0.12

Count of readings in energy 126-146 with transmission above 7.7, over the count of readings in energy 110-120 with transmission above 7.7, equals 1.3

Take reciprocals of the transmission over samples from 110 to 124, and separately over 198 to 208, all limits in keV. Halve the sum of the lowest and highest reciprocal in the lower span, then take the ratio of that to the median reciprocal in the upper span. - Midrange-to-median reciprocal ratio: 0.56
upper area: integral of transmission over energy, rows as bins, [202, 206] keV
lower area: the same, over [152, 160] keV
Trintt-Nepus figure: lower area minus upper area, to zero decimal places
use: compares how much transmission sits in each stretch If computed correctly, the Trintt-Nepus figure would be 43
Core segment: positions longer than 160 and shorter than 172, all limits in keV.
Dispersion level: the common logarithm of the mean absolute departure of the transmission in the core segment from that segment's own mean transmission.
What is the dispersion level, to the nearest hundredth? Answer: -0.67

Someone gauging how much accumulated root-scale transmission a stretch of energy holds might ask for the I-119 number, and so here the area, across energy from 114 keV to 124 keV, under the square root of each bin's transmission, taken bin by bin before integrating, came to 27.7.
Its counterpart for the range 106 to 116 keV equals 28.0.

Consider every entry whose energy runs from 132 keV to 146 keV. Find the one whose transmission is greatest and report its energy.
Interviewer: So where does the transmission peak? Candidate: 137 keV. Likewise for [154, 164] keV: 157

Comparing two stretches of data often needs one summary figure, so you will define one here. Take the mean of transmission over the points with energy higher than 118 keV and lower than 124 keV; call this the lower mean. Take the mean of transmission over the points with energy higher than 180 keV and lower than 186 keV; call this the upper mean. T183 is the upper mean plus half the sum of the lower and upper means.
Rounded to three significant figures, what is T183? 15.8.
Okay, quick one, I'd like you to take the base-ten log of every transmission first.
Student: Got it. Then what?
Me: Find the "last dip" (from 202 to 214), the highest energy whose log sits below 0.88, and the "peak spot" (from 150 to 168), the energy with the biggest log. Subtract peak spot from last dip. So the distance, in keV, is 62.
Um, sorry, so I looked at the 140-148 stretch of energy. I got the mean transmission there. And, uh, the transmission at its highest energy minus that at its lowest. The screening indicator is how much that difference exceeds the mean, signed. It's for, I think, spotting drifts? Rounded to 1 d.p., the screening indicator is -7.8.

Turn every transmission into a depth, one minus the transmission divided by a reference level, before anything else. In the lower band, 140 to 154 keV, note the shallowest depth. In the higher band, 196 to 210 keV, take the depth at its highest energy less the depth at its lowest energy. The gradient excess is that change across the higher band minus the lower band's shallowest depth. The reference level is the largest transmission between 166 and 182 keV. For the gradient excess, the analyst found 0.2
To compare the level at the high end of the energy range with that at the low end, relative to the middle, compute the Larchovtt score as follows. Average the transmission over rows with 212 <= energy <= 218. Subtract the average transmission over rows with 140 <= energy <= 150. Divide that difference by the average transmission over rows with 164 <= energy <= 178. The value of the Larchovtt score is -0.61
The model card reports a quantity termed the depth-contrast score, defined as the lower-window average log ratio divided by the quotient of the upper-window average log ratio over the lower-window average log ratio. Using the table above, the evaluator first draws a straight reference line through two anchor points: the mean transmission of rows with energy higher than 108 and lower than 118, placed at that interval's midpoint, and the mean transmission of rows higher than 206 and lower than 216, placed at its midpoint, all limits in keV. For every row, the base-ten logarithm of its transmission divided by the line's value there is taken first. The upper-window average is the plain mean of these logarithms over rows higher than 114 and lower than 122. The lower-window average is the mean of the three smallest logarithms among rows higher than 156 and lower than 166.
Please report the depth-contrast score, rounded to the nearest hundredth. 1.46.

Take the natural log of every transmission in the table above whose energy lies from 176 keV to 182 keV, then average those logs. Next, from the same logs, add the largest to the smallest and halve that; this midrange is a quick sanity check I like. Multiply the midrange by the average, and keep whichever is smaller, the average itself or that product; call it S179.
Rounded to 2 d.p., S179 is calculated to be 2.05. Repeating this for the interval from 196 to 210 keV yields 1.52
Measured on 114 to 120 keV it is 2.04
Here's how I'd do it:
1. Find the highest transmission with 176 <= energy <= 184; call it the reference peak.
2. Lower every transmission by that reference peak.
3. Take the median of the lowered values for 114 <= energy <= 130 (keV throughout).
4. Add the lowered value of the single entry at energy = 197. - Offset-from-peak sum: -3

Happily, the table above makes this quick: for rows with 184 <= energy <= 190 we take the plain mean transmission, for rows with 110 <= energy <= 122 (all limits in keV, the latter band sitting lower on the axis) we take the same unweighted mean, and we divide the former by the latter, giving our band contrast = 1.03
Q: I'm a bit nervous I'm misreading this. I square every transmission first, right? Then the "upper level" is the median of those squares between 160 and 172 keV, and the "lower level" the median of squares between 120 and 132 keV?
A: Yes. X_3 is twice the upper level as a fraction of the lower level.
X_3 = 1.93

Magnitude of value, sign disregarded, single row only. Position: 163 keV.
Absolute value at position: 7.44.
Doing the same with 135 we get 7.43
